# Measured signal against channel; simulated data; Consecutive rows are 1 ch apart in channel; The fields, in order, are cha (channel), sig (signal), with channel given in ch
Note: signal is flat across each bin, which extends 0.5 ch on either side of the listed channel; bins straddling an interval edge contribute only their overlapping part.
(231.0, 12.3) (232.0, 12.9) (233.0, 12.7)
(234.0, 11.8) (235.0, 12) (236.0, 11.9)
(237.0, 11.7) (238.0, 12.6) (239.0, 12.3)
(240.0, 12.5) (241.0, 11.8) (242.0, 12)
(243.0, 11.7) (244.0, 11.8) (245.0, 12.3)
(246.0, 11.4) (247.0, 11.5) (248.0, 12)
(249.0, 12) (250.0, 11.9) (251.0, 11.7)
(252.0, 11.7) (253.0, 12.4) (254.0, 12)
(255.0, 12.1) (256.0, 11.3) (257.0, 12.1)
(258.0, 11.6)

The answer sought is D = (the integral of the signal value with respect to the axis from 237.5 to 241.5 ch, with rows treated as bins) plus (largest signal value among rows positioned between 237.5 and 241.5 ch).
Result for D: 61.8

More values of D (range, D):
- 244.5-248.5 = 59.5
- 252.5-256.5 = 60.2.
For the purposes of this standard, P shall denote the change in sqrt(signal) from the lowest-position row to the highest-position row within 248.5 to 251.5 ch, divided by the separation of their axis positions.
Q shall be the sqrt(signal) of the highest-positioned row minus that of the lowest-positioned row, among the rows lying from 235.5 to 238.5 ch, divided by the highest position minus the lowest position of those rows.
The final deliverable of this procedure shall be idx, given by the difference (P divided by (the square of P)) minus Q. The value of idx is -46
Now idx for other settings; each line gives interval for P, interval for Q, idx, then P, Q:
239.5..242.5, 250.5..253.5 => -28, -0.036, 0.05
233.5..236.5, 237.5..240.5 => 138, 0.007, -0.01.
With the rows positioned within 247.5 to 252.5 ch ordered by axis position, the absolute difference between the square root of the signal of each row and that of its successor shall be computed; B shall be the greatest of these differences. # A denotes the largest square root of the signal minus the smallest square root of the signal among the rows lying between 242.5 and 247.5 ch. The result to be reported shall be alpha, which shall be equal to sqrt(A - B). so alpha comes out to 0.32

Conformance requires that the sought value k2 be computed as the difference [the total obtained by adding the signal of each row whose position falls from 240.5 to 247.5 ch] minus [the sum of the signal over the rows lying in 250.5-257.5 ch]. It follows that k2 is -0.8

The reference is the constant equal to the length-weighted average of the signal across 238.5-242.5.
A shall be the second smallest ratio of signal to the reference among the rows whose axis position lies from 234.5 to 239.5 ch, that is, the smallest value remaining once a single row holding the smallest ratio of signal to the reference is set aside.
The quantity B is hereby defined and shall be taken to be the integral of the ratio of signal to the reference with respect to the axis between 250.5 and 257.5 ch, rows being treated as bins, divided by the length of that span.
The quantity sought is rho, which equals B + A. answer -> 1.96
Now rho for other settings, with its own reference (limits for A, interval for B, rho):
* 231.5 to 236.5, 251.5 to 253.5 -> 1.97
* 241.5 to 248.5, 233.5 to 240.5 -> 1.94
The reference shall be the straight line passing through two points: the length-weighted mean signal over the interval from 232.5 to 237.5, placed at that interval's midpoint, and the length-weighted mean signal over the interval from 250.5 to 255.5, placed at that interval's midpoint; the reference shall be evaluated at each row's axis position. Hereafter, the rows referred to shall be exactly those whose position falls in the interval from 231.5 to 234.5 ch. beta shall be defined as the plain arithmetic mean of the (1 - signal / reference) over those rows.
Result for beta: -0.0368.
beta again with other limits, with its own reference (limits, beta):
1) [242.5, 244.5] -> 0.0209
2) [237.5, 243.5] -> -0.0118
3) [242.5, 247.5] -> 0.0215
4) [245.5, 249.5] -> 0.0223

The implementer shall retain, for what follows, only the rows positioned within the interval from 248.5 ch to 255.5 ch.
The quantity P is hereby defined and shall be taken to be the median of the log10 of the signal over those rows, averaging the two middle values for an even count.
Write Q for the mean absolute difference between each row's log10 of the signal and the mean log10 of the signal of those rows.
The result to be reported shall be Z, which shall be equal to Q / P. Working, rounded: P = 1.08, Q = 0.0064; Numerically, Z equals 0.006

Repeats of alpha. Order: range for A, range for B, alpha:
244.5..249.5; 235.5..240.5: 0.04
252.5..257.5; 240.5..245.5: 0.30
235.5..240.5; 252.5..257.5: 0.11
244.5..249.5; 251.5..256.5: 0.12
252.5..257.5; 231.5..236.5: 0.18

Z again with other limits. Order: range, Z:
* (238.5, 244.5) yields 0.009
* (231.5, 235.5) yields 0.015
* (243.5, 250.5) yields 0.008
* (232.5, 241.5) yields 0.011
